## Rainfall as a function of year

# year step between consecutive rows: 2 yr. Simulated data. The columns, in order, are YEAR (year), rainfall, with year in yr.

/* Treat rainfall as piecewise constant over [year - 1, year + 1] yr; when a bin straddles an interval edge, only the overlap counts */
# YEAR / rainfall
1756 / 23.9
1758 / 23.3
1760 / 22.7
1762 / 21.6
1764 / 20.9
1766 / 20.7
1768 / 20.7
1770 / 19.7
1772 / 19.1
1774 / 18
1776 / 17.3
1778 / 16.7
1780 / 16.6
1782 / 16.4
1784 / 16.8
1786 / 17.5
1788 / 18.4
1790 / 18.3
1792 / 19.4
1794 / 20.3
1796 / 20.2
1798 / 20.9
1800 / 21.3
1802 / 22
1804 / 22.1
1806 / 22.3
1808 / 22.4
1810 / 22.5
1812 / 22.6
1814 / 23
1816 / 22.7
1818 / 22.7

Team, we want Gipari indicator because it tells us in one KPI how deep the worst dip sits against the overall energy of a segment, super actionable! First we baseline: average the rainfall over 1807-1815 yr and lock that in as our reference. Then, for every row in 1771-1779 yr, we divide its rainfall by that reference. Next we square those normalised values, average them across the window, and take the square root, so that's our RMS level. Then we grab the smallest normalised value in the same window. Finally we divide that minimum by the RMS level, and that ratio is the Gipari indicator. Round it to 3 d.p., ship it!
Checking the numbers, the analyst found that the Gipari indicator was 0.938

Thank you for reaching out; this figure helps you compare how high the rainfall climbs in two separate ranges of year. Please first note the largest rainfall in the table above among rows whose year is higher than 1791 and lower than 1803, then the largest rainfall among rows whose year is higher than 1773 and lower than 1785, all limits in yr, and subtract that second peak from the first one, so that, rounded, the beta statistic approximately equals 4.0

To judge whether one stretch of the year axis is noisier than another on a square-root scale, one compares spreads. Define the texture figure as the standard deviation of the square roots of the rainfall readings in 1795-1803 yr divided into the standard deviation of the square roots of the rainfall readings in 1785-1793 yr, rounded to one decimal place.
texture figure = 1.1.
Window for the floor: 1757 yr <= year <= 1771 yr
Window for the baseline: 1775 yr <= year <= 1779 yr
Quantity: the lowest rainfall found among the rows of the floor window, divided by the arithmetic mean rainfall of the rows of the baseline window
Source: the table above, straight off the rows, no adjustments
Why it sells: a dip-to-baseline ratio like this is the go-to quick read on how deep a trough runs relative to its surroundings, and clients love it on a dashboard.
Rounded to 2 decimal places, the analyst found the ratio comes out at 1.16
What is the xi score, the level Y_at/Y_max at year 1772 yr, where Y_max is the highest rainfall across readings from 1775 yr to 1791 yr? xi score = 1.04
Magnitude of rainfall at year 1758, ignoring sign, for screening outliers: 23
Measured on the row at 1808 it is 22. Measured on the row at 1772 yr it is 19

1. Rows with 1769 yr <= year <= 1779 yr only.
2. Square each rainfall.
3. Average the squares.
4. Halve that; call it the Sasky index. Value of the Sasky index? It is 166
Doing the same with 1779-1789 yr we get 147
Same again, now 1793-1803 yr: 219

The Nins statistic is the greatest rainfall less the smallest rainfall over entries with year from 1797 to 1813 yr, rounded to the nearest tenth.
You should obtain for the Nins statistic 1.7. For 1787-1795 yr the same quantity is 2.0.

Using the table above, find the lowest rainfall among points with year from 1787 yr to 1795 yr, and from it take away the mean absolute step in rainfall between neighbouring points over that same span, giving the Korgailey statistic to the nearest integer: 18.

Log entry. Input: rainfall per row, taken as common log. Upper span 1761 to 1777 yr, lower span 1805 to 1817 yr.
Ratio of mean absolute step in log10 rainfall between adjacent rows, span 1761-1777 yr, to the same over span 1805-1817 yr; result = 3.6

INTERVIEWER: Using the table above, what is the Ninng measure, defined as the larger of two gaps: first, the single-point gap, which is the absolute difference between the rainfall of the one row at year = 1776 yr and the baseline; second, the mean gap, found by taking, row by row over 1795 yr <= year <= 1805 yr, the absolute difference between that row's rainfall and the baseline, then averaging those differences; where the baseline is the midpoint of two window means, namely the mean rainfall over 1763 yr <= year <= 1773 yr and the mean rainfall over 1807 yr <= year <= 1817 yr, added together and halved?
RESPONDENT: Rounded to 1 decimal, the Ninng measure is 4.1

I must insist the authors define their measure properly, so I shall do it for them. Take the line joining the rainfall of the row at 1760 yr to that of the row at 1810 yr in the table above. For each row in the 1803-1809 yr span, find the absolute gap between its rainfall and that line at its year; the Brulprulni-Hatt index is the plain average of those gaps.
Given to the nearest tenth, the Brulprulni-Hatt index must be 0.2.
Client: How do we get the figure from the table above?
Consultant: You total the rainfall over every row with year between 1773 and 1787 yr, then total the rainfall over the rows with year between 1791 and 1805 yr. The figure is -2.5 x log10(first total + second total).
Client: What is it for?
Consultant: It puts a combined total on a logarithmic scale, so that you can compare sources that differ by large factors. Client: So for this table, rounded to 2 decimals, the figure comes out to -6.06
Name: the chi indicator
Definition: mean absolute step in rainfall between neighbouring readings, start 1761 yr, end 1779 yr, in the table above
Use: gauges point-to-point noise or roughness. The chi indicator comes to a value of 0.6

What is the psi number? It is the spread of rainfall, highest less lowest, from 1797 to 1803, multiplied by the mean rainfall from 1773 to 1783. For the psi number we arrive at 19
